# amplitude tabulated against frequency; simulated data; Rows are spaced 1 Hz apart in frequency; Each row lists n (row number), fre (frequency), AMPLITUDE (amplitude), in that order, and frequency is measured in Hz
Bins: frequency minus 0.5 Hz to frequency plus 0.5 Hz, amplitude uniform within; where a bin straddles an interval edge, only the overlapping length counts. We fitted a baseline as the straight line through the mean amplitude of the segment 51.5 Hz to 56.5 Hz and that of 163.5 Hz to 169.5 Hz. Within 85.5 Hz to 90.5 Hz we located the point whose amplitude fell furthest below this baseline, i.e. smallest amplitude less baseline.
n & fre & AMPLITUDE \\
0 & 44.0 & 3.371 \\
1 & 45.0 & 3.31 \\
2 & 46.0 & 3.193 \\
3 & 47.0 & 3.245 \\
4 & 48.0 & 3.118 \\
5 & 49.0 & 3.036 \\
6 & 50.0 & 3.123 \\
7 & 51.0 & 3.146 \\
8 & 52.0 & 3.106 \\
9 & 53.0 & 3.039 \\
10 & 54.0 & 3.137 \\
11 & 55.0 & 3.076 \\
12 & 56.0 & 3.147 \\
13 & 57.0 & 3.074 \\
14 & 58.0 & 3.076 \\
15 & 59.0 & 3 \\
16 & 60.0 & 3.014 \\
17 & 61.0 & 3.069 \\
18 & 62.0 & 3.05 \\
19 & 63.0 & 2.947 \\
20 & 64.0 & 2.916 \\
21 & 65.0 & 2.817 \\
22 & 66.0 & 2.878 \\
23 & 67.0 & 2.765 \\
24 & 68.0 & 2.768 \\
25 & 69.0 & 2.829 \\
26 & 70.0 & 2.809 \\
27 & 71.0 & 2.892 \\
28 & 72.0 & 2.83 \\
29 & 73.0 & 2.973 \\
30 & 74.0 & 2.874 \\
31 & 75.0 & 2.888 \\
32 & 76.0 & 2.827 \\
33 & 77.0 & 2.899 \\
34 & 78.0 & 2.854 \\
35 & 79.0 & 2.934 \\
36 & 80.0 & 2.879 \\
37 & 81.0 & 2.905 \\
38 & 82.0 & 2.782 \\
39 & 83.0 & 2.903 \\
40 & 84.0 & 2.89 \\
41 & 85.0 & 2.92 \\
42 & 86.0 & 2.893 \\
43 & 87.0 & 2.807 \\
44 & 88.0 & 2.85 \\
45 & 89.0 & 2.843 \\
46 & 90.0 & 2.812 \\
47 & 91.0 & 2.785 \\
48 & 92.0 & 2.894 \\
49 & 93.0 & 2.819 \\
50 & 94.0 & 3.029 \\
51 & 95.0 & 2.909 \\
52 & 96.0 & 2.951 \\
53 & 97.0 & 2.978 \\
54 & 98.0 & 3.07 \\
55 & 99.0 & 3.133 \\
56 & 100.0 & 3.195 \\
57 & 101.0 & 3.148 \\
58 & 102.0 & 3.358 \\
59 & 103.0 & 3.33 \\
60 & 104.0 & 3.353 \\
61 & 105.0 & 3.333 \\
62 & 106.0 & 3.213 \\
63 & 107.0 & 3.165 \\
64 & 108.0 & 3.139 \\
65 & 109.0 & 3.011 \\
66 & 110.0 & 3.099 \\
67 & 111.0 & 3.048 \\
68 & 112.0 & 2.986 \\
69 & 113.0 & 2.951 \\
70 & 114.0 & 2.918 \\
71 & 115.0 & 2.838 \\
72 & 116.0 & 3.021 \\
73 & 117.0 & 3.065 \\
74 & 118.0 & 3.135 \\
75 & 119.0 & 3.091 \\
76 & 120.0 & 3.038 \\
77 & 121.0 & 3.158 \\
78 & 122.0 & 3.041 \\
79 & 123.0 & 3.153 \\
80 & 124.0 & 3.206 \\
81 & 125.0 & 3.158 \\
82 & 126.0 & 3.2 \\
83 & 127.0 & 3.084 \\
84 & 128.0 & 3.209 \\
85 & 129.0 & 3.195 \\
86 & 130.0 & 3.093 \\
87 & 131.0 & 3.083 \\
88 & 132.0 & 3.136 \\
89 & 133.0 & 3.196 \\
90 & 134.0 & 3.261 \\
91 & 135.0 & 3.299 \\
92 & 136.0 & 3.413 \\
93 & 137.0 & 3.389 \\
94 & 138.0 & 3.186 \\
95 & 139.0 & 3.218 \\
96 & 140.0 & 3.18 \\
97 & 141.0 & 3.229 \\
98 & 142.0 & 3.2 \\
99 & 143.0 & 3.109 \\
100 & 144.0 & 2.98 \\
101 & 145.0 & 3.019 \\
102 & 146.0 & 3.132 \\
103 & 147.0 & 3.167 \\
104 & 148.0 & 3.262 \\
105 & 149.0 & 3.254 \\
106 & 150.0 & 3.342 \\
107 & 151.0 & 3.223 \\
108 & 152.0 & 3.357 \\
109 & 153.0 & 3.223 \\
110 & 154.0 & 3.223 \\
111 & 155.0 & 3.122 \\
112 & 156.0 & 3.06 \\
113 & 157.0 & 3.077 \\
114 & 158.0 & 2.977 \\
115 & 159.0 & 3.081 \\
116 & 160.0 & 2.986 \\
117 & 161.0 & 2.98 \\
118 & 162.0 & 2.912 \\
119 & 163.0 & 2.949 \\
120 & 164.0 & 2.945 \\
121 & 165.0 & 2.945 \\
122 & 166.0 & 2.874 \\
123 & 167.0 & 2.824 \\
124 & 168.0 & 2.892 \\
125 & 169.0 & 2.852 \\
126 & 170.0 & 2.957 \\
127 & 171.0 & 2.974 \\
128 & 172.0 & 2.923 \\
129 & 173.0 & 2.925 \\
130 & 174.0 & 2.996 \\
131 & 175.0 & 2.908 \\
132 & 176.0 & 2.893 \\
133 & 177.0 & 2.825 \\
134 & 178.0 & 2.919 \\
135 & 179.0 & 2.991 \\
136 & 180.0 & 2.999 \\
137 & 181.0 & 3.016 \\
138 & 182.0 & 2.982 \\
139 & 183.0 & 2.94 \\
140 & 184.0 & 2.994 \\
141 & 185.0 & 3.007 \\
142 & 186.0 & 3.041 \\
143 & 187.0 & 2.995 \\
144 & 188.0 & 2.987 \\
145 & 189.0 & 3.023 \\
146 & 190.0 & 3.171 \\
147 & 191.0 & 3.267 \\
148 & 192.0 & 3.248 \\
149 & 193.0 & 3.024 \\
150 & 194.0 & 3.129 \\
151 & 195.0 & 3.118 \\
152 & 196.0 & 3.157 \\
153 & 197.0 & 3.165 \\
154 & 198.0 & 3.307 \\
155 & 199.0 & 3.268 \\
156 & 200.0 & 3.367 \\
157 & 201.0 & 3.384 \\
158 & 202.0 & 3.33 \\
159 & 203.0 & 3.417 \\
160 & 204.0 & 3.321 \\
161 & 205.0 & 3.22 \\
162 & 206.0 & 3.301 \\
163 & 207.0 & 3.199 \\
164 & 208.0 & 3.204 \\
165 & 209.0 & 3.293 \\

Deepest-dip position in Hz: 87.0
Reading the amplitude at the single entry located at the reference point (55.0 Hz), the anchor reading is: 3.076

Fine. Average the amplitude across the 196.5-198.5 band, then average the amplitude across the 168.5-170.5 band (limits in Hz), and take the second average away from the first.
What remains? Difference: 0.33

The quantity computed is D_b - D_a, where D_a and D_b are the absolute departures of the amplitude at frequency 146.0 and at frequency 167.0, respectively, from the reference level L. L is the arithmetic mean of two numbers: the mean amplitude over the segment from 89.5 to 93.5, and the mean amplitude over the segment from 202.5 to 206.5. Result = 0.19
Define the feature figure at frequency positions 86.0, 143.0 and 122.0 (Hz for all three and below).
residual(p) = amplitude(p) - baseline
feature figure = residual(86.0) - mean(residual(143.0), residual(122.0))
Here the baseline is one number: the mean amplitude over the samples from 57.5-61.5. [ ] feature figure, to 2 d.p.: -0.18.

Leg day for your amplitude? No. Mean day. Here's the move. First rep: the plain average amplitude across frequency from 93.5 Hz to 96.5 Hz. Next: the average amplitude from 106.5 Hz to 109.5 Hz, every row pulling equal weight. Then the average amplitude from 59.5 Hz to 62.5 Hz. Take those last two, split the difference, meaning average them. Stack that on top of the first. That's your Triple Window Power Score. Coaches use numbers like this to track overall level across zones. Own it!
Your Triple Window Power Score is 6.0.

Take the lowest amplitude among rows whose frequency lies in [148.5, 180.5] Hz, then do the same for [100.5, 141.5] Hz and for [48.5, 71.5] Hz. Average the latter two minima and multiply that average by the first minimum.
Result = 7.9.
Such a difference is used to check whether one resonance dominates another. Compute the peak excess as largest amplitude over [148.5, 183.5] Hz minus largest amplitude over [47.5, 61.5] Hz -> 0.21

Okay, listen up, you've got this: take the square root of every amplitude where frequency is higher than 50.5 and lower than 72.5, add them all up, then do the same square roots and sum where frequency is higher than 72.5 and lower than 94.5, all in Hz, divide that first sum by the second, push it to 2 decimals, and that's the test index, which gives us 1.02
